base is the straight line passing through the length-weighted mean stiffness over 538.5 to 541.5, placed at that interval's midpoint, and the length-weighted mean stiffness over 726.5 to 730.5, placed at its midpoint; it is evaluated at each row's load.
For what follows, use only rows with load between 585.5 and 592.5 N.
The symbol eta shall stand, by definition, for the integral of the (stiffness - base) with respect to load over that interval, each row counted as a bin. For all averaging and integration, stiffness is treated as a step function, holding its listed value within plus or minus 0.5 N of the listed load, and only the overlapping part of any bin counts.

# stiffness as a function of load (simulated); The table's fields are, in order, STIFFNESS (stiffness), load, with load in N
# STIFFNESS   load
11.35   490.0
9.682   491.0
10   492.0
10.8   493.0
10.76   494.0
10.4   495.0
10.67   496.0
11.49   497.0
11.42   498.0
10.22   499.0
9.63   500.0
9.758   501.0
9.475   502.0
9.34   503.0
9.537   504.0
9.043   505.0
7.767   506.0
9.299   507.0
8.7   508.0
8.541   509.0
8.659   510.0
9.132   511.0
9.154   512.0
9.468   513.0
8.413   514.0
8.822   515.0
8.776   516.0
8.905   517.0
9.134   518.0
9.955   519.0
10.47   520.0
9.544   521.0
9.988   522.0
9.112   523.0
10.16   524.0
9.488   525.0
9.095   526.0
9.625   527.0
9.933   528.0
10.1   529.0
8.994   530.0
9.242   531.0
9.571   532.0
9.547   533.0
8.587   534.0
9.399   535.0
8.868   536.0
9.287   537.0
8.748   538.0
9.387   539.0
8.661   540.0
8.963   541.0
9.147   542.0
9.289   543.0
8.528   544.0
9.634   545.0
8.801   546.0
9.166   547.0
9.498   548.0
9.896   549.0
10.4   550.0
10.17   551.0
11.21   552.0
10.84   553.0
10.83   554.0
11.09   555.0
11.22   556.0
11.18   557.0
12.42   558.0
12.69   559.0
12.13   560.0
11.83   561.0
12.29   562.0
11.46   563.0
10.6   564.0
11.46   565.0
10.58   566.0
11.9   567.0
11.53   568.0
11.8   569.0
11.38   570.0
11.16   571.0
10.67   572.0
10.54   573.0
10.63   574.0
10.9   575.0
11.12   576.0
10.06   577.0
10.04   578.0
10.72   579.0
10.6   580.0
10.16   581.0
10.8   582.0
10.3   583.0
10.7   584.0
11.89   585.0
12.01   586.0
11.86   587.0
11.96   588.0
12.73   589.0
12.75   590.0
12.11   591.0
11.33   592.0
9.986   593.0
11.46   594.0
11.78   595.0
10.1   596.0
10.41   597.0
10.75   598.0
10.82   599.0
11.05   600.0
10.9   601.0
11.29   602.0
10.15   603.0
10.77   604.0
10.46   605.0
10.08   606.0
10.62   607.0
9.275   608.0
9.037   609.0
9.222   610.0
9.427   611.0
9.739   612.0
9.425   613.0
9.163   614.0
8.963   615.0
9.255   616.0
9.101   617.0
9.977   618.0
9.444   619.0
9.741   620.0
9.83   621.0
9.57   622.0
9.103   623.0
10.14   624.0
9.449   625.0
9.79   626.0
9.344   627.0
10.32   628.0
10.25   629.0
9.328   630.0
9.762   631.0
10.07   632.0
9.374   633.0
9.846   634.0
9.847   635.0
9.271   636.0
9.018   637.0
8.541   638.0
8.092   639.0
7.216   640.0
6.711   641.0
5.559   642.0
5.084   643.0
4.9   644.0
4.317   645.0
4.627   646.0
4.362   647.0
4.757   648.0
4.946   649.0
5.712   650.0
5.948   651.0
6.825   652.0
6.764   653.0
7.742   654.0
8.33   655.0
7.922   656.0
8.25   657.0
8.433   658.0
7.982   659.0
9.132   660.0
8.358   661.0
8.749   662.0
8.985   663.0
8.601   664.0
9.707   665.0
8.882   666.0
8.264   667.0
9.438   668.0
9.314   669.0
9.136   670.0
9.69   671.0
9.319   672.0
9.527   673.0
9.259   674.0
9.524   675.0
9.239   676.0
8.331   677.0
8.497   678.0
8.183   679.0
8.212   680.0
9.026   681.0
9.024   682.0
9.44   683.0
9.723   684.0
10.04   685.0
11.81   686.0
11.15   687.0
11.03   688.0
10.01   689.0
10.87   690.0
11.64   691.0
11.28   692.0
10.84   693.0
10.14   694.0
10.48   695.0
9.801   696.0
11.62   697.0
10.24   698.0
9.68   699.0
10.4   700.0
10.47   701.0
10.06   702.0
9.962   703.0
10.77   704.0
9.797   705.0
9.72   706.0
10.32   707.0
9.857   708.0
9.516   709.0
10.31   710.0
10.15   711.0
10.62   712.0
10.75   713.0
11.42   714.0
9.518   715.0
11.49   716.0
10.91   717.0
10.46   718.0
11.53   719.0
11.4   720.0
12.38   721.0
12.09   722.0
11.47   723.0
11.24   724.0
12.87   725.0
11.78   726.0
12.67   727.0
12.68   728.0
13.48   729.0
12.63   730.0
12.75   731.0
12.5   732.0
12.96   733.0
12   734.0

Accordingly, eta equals 15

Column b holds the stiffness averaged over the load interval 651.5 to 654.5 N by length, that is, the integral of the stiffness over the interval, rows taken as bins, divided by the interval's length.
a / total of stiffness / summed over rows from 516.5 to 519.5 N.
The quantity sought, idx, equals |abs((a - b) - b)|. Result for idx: 13.8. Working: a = 28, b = 7.1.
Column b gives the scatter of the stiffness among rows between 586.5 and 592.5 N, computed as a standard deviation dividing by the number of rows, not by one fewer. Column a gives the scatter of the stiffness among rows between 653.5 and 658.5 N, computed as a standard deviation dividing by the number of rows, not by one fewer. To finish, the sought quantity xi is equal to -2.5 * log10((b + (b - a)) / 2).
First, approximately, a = 0.26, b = 0.50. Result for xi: 1.1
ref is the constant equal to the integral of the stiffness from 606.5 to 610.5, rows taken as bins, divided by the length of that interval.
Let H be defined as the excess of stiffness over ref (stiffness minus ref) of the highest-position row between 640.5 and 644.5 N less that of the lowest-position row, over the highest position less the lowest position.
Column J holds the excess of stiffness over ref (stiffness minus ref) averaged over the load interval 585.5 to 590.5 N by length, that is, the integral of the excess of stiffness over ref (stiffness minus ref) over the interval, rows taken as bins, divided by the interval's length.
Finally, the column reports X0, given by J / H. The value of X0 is -5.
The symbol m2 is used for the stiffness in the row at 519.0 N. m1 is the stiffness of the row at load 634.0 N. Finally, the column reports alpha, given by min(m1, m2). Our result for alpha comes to 10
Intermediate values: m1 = 9.846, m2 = 9.955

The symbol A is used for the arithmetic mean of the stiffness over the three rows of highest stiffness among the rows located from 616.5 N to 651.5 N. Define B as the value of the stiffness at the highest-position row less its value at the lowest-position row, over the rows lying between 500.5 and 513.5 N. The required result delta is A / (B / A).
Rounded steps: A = 10.2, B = -0.3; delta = -361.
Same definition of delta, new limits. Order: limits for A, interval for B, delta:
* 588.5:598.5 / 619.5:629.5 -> 308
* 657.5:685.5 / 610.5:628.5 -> 108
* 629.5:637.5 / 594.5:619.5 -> -42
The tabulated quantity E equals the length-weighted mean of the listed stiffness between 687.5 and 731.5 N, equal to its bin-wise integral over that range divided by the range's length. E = 11.0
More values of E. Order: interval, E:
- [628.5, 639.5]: 9.4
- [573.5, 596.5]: 11.1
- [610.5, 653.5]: 8.2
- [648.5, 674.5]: 8.3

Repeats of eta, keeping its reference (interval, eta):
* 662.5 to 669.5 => -18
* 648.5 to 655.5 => -33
